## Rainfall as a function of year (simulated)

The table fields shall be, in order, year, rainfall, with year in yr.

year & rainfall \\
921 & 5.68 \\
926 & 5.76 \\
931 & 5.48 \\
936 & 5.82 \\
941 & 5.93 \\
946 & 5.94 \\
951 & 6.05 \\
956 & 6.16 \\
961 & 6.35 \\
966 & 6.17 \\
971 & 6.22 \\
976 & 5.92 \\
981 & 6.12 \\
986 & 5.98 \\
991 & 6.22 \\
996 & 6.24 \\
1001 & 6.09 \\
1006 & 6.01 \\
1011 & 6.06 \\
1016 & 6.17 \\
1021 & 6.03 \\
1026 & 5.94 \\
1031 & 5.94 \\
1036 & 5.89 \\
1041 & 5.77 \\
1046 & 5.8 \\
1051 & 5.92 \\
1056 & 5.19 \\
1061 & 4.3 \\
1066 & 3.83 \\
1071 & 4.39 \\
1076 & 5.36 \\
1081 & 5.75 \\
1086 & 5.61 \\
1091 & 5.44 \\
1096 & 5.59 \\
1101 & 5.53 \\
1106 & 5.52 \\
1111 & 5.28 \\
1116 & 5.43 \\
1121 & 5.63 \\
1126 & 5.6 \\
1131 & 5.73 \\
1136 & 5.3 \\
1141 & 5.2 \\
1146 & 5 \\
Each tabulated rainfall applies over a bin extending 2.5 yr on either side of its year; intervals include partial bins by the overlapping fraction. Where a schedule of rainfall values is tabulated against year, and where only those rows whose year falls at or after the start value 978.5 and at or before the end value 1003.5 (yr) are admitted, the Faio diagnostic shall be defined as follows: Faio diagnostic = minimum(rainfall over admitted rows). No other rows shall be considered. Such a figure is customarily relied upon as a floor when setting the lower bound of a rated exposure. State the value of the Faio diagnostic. 5.98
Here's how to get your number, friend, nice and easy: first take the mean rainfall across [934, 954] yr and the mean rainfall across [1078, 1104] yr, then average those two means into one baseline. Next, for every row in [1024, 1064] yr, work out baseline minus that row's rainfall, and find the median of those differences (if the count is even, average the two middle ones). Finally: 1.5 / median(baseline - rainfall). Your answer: -18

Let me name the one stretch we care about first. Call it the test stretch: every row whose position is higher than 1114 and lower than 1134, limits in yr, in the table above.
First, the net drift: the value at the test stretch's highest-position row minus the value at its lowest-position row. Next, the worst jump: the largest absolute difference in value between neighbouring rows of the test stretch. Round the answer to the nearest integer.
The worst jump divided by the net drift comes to 1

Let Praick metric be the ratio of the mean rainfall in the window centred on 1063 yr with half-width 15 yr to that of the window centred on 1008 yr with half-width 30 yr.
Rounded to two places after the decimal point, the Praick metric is 0.80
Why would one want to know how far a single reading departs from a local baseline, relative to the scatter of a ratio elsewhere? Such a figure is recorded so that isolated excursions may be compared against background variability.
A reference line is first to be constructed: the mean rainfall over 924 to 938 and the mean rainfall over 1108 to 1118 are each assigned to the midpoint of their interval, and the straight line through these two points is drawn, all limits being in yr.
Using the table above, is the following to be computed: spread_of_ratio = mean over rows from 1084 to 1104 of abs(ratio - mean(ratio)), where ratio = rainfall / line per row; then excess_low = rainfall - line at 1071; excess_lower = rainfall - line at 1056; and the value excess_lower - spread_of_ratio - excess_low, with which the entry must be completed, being 0.8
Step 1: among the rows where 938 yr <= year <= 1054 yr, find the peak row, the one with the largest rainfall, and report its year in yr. 961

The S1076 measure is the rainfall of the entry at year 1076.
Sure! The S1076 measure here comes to 5.36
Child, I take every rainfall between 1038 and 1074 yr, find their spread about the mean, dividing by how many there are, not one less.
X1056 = 0.79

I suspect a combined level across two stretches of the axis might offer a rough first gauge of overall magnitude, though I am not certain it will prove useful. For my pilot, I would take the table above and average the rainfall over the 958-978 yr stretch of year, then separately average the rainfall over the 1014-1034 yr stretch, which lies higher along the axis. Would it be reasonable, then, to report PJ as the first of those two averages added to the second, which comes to 12.2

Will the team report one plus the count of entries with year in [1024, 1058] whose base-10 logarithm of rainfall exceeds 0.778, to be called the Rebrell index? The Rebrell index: 1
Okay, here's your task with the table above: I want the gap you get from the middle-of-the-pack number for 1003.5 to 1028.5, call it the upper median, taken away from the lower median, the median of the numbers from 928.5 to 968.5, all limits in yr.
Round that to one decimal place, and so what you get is 0.0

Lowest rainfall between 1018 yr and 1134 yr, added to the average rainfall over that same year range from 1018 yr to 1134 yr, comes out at 9.3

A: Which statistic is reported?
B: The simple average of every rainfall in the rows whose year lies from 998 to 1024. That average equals 6.07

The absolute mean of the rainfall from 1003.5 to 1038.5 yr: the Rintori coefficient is 6.0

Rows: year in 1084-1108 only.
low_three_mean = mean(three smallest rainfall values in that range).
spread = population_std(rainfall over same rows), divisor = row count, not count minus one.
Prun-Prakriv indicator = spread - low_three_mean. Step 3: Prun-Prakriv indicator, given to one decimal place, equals -5.4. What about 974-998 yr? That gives -5.9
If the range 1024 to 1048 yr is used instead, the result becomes -5.7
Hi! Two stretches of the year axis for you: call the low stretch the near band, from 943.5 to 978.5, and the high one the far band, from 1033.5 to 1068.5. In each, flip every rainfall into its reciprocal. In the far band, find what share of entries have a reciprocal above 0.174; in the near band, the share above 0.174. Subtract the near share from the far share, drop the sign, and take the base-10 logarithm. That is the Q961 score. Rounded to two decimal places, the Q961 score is -0.37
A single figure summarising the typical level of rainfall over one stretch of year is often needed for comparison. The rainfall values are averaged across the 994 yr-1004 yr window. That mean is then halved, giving 3.08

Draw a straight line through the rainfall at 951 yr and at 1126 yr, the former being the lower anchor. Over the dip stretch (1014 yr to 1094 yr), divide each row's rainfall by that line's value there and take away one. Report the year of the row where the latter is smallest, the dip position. 1066 yr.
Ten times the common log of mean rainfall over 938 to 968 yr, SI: 7.85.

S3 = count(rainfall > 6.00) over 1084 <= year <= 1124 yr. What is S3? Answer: 0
